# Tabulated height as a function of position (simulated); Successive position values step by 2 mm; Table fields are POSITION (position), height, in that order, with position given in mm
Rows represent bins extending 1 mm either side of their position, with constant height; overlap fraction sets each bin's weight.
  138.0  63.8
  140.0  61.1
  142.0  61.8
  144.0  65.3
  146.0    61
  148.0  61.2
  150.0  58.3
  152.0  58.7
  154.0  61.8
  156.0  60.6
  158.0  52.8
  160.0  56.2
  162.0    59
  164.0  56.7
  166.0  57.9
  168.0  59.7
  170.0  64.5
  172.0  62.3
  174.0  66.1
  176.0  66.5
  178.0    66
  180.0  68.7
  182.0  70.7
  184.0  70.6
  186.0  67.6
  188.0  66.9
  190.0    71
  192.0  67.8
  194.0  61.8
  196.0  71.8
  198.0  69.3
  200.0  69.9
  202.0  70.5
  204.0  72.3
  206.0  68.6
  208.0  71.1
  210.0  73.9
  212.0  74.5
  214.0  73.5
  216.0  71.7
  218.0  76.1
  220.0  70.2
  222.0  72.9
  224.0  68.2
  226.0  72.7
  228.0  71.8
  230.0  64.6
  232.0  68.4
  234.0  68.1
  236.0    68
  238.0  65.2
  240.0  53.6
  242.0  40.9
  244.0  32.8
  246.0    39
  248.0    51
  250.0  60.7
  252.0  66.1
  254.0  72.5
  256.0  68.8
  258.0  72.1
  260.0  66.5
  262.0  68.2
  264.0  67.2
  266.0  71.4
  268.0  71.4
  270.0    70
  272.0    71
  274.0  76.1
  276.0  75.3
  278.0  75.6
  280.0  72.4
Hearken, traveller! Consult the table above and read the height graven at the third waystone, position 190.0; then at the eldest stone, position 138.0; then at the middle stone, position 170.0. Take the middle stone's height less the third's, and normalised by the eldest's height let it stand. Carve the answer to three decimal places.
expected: -0.102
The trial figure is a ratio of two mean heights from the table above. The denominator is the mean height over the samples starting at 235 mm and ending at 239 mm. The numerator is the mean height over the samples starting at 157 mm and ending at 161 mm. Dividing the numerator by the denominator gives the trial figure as 0.82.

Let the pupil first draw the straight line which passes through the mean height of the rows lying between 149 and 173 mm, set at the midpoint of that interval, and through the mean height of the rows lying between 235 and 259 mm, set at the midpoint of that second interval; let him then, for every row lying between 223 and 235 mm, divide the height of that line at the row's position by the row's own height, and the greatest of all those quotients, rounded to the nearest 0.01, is 0.90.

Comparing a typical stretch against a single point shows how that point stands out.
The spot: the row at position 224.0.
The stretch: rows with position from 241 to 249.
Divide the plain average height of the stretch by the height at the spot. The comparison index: 0.60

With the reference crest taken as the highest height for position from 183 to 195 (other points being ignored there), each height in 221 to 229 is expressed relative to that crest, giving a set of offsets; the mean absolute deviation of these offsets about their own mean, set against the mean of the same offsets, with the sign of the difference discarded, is 1.2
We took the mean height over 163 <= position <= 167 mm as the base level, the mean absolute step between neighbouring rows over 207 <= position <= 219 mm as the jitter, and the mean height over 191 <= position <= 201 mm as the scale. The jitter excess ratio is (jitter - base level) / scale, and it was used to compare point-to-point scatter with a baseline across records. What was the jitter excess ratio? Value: -0.81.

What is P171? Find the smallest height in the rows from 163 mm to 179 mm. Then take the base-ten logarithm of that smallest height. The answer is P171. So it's 1.754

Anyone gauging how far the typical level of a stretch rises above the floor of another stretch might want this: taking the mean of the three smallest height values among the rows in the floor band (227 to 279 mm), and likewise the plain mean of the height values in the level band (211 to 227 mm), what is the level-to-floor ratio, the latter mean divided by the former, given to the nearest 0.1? 1.9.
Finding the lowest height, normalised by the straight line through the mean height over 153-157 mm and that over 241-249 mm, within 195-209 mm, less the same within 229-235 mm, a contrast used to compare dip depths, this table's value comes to -0.11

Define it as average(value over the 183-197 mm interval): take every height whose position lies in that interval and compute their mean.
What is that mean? 68.2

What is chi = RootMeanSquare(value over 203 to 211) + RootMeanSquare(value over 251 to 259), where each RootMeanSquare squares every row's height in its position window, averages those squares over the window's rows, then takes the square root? 141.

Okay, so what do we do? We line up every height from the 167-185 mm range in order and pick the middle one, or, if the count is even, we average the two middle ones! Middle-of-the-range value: 66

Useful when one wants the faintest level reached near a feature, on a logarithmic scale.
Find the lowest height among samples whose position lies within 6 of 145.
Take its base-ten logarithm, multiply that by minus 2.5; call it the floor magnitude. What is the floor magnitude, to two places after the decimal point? -4.41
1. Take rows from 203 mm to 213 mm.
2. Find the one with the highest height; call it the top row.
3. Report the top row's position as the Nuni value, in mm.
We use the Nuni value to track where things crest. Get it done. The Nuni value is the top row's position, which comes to 212.0 mm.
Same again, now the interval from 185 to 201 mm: 196.0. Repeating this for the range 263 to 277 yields 274.0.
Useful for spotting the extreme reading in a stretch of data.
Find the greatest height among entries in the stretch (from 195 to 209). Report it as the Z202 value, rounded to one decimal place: 72.3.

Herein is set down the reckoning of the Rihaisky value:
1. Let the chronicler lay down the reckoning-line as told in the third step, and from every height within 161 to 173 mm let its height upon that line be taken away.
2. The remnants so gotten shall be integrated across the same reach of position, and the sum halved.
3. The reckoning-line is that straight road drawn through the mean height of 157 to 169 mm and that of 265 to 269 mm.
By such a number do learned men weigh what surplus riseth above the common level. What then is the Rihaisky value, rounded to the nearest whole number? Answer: 14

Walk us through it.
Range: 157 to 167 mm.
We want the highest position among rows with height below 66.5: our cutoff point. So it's 166.0 mm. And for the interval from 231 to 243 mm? 242.0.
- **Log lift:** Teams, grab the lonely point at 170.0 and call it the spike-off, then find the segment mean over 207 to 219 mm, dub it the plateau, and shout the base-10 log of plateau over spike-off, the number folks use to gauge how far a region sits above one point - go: 0.057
